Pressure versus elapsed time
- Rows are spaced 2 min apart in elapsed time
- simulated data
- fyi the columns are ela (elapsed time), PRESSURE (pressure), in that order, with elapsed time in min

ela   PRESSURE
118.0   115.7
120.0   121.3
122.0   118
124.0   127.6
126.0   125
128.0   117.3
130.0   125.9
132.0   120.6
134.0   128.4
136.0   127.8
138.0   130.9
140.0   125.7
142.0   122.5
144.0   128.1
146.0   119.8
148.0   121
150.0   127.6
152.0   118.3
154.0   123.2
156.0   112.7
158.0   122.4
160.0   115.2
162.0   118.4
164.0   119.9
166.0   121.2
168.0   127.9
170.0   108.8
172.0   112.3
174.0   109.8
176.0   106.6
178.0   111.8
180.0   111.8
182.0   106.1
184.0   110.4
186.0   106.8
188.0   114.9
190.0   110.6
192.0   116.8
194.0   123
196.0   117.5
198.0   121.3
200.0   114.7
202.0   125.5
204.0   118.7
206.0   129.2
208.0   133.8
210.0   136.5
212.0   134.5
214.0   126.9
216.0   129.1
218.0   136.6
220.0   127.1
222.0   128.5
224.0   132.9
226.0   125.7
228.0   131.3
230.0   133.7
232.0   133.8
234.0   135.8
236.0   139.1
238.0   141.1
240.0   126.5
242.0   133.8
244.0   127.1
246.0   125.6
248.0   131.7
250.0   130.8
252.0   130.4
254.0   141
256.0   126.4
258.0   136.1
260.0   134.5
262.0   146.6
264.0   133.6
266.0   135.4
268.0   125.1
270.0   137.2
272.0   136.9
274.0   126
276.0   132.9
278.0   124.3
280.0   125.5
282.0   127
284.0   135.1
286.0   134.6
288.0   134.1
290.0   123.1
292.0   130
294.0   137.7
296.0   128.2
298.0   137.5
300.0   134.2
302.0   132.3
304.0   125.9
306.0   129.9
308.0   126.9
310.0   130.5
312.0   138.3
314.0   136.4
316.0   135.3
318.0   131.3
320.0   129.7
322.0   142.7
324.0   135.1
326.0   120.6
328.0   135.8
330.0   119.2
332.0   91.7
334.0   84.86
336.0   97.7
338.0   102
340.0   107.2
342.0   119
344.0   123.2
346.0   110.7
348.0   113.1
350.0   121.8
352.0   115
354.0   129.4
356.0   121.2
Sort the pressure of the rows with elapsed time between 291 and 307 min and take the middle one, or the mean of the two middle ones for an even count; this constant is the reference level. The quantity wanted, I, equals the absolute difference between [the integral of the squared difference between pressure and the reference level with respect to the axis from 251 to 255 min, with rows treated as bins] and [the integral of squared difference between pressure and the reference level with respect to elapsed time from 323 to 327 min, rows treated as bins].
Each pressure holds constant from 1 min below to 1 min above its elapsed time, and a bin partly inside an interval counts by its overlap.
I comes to 59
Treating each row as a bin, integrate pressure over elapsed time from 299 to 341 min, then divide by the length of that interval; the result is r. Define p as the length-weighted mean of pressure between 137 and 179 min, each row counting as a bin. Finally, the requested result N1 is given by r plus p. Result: 242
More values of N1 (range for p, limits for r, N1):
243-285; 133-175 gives 253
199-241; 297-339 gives 255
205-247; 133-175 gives 253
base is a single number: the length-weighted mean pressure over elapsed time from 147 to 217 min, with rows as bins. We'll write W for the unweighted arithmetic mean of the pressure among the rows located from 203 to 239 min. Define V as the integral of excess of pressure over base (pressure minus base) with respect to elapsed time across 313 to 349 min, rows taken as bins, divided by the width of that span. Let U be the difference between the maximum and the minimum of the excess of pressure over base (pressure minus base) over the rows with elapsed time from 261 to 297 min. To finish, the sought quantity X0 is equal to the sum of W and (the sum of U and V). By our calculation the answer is 155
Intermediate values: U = 23.5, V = 0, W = 132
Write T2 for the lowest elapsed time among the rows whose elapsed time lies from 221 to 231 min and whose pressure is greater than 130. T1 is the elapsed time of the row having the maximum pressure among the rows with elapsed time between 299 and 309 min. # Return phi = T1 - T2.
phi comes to 76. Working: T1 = 300.0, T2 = 224.0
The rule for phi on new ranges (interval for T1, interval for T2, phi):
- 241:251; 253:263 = -12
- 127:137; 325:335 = -194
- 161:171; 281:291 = -116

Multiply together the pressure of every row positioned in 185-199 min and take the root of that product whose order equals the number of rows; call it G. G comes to 116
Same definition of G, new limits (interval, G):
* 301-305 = 129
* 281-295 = 132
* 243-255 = 131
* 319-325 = 136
